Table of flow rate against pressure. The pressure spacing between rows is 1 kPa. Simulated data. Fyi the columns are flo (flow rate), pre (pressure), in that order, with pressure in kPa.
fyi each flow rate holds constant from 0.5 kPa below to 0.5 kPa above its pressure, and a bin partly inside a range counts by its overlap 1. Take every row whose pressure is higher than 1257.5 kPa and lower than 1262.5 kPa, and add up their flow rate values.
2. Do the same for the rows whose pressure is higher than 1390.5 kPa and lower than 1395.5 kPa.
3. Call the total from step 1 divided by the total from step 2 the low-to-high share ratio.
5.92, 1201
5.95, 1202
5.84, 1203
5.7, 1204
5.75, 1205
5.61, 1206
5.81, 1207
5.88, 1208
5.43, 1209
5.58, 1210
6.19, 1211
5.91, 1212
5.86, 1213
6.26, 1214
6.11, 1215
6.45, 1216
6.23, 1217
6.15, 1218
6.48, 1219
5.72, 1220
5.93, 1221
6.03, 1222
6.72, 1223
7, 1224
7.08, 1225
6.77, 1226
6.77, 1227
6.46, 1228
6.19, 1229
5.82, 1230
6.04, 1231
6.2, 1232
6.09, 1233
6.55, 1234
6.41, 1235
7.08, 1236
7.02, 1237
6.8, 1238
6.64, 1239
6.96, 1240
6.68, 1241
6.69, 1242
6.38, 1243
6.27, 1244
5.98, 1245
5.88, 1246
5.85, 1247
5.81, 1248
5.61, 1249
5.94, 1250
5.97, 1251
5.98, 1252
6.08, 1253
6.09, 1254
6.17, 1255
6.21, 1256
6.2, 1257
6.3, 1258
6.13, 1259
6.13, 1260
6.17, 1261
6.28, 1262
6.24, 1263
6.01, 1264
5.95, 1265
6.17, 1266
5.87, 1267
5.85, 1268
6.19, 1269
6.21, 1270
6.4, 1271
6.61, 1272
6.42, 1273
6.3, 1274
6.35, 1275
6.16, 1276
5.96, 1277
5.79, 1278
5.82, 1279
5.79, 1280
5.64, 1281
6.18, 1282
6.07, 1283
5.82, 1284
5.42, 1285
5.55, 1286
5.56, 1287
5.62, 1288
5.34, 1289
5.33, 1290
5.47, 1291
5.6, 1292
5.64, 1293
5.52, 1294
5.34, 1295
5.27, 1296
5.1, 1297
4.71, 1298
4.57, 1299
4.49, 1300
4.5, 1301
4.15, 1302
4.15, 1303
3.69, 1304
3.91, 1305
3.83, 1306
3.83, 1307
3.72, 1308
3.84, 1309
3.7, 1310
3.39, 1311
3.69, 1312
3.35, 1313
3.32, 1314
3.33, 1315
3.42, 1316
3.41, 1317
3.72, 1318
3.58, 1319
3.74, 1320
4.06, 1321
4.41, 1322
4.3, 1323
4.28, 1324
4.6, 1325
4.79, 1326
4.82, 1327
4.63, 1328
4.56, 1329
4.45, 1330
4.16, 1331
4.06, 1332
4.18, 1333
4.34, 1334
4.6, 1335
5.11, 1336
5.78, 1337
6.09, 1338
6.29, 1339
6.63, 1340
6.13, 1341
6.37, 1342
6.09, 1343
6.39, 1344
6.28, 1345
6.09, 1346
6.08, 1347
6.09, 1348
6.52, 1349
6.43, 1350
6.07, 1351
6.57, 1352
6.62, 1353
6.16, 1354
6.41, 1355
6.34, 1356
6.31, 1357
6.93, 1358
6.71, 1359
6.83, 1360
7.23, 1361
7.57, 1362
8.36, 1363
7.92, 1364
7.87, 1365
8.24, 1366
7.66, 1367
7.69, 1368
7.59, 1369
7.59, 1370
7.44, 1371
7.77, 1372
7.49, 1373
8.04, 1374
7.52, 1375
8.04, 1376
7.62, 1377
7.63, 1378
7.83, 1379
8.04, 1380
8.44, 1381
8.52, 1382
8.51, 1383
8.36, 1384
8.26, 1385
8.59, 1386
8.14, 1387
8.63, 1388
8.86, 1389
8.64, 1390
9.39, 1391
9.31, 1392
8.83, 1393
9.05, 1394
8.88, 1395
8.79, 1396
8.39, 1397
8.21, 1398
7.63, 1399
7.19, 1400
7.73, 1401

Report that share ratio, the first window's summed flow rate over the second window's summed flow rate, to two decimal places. 0.68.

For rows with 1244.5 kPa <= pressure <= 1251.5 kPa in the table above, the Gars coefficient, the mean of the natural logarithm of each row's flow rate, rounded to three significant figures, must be 1.77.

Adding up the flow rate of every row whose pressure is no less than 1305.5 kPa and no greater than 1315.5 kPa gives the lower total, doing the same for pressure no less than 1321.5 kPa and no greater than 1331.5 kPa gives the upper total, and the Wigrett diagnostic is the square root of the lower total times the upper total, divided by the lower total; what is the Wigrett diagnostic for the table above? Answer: 1.12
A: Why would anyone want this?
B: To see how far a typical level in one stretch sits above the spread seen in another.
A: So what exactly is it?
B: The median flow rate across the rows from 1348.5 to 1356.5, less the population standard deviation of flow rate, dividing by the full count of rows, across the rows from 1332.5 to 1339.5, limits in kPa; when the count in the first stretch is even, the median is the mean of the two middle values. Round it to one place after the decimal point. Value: 5.6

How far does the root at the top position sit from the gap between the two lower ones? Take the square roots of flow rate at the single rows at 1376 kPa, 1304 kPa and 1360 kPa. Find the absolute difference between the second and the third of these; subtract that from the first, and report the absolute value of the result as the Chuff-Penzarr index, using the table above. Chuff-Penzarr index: 2.14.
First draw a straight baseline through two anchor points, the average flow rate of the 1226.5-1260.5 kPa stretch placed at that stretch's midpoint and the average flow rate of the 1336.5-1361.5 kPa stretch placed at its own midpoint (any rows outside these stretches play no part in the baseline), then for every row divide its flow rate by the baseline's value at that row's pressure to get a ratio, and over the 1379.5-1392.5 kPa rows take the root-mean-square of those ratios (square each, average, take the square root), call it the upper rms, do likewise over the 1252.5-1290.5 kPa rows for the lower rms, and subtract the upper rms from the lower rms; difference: -0.4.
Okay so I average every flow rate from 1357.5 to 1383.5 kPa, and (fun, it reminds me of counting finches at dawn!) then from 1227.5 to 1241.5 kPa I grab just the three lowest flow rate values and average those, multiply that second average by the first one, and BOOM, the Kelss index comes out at 46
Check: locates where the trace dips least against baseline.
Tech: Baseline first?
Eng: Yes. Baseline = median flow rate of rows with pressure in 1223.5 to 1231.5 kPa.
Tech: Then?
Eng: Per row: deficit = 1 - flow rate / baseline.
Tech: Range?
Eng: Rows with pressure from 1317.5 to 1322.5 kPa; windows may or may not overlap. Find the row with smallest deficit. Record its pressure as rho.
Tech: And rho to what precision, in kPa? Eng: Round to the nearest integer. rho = 1322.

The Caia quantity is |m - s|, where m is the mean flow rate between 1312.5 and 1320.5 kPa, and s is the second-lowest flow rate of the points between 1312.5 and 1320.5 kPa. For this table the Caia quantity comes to 0.15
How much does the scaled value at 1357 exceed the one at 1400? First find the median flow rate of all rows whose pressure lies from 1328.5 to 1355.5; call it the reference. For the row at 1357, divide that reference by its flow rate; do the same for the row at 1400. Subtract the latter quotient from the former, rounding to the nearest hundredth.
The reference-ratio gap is 0.12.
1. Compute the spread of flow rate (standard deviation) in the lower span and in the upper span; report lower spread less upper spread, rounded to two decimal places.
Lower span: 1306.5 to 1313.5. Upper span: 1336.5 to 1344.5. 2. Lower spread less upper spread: -0.06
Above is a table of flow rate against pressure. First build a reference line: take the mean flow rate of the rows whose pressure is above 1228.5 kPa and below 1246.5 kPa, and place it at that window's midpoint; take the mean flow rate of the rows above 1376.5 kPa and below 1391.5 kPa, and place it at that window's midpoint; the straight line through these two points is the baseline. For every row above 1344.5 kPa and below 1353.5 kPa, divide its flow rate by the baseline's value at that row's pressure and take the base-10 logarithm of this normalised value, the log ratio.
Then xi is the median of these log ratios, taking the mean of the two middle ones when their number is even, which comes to -0.10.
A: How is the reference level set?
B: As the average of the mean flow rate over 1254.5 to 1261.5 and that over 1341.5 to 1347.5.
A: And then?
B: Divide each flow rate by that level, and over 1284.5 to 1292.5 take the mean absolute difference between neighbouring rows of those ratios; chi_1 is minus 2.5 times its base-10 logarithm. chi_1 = 4.39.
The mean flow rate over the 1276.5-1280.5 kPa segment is 5.8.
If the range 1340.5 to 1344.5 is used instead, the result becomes 6.2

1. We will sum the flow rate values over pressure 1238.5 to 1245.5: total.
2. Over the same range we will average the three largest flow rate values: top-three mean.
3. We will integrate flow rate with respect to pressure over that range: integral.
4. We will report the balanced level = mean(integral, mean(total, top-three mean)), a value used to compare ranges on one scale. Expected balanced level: 36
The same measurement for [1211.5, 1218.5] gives 34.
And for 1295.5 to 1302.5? 26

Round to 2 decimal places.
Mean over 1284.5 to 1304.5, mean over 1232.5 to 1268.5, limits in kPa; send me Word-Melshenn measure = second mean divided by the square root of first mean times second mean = 1.11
